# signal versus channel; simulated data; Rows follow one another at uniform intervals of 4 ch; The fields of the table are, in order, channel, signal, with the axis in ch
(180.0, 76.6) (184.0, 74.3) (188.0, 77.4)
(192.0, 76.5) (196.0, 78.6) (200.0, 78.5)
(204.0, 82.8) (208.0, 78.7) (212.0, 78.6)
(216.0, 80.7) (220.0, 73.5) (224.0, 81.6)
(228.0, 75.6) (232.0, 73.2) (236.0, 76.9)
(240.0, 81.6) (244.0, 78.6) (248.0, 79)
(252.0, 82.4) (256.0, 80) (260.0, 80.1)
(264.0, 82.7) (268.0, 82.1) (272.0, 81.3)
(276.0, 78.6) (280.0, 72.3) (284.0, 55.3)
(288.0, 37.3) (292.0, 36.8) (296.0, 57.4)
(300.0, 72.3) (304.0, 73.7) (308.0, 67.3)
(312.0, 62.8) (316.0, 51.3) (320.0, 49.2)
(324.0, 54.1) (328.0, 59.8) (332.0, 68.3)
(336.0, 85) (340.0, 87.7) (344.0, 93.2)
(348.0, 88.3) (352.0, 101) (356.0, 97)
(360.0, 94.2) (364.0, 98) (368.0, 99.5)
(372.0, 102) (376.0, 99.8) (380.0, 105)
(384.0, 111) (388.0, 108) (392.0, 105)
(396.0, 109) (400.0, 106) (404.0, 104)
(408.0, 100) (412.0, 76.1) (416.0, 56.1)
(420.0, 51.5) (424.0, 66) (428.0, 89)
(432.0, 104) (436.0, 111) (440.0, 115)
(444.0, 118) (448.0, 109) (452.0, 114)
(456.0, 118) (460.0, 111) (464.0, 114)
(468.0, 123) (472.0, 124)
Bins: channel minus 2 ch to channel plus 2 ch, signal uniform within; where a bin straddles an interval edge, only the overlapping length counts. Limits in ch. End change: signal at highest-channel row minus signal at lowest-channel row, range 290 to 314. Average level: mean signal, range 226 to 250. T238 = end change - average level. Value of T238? -51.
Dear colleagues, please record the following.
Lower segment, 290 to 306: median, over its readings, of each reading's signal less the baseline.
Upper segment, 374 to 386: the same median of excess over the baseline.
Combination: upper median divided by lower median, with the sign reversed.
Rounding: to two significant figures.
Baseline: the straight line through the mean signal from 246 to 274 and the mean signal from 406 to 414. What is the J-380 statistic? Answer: 1.0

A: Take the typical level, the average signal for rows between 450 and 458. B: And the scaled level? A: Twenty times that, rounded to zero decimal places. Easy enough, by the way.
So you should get 2320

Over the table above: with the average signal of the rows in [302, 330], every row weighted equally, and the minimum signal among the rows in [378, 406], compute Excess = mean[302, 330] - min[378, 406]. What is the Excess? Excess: -44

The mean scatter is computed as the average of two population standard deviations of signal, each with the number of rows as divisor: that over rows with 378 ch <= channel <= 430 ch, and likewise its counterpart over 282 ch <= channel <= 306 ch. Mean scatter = 17.6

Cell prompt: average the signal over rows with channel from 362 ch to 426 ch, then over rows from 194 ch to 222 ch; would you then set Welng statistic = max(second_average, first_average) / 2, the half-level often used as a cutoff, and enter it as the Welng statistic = 47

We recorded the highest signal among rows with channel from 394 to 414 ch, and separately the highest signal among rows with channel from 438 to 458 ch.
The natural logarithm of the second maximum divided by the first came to 0.1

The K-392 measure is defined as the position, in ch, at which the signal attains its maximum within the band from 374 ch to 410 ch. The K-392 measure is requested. 384.0 ch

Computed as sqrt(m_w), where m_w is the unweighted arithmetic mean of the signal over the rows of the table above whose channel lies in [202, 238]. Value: 8.83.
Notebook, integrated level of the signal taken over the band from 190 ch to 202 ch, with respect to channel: 934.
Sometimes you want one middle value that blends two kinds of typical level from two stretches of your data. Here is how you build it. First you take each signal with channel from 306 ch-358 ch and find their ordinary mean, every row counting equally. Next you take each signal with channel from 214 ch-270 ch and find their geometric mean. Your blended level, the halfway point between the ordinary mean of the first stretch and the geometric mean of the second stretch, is 77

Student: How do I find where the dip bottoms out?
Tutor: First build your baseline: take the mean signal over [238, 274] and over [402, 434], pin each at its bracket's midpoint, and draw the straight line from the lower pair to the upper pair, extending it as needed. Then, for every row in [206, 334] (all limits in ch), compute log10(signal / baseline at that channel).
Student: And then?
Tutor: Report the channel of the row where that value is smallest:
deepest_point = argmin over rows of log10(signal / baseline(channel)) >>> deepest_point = 292.0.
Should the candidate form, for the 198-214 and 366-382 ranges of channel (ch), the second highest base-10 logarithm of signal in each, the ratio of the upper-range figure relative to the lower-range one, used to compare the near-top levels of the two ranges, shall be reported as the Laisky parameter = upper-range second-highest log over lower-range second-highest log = 1.06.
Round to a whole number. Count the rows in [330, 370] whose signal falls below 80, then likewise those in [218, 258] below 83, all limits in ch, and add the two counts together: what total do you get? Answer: 11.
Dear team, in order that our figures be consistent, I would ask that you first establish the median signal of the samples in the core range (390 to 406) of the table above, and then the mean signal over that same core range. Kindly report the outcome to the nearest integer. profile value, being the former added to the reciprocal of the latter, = 106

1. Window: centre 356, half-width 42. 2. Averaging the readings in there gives 89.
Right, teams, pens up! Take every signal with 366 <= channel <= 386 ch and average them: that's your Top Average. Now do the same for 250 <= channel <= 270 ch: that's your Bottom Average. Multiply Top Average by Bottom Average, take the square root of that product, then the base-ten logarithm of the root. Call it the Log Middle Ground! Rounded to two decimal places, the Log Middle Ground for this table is 1.96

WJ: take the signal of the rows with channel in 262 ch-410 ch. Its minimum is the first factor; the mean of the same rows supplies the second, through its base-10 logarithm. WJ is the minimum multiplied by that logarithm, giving 70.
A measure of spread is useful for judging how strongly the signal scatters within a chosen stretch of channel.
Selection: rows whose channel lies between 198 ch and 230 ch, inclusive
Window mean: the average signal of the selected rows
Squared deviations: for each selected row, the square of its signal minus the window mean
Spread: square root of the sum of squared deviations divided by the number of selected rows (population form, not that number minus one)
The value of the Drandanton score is 3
